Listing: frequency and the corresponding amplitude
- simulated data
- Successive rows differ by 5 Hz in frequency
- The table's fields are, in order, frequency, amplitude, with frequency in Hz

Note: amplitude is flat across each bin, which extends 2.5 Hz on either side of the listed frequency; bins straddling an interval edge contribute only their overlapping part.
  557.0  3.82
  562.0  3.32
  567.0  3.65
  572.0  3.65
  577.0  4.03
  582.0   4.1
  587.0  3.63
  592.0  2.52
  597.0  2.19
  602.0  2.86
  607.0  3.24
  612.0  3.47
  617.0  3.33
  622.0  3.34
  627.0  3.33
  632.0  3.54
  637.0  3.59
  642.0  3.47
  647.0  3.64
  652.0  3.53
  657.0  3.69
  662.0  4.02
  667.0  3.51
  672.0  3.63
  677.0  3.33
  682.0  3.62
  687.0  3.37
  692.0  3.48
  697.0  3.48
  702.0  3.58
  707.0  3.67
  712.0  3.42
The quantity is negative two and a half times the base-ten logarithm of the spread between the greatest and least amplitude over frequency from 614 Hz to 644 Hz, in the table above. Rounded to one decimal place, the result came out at 1.5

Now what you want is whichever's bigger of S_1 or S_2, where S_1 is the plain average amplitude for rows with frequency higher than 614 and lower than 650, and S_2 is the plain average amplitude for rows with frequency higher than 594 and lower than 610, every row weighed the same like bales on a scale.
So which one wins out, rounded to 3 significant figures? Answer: 3.46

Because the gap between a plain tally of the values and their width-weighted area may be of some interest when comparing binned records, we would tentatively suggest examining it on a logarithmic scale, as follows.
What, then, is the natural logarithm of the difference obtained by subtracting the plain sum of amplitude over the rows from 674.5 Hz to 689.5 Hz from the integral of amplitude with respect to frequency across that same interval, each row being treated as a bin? 3.72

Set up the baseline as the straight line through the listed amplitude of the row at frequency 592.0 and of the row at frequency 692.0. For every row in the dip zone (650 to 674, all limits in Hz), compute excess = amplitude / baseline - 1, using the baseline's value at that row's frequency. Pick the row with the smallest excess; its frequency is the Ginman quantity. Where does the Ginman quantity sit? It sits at 667.0 Hz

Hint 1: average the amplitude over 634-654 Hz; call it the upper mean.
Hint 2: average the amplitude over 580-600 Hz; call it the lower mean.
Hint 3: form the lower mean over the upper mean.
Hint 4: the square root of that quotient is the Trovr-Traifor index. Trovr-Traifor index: 0.93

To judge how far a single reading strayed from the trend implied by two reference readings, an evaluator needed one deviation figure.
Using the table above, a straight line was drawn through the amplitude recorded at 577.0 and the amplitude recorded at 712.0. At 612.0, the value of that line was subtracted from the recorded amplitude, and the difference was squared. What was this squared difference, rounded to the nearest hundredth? 0.16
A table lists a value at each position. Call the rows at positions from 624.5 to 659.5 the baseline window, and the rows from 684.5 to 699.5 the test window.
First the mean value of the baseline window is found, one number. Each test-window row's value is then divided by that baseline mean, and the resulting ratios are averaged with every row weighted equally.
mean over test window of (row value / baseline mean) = 0.97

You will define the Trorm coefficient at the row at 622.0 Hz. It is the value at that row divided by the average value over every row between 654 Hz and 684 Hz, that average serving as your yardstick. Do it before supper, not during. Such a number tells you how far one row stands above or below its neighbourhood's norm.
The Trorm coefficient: 0.92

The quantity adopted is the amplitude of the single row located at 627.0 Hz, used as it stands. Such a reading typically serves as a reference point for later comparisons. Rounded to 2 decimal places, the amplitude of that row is 3.33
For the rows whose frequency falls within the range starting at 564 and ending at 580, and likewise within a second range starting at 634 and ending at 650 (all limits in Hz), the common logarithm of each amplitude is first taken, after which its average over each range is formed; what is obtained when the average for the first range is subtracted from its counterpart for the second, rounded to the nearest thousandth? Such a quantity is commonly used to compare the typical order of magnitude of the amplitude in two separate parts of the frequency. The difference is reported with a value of -0.024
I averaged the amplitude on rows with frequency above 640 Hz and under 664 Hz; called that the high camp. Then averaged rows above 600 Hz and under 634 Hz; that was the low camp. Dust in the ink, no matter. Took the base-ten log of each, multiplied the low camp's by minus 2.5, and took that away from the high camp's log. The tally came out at 1.86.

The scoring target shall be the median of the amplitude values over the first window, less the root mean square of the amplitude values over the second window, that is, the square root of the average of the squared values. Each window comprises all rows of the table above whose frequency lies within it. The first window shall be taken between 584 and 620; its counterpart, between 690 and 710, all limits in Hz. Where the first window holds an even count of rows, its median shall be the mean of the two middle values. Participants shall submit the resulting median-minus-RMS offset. -0.3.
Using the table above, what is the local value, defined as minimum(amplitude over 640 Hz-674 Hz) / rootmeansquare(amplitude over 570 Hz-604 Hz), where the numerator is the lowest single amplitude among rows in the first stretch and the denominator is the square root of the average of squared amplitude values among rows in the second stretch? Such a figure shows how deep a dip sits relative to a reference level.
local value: 1.03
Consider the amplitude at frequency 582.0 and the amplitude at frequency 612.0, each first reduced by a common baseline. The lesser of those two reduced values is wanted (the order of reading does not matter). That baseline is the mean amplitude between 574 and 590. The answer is -0.4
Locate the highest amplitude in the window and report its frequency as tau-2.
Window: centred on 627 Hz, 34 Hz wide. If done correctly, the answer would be 637.0 Hz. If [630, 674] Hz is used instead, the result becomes 662.0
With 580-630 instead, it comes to 582.0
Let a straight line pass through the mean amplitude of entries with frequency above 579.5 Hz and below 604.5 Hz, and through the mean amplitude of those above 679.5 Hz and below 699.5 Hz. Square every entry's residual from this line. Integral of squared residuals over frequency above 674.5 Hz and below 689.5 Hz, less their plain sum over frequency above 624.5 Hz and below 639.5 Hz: 0.0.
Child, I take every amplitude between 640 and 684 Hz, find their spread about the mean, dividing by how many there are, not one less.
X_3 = 0.18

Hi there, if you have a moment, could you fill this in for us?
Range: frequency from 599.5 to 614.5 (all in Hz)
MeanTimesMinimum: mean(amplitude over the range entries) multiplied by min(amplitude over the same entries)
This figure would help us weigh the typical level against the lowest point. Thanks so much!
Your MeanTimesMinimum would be 9.1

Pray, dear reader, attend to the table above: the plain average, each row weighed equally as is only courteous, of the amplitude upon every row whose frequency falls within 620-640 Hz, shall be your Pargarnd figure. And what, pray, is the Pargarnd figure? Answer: 3.45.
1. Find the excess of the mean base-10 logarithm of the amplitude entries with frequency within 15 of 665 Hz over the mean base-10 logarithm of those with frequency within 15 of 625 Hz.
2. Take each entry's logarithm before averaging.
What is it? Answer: 0.022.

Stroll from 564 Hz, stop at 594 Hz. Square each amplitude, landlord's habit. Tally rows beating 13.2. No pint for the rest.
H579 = 4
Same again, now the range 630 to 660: 2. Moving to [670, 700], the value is 0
